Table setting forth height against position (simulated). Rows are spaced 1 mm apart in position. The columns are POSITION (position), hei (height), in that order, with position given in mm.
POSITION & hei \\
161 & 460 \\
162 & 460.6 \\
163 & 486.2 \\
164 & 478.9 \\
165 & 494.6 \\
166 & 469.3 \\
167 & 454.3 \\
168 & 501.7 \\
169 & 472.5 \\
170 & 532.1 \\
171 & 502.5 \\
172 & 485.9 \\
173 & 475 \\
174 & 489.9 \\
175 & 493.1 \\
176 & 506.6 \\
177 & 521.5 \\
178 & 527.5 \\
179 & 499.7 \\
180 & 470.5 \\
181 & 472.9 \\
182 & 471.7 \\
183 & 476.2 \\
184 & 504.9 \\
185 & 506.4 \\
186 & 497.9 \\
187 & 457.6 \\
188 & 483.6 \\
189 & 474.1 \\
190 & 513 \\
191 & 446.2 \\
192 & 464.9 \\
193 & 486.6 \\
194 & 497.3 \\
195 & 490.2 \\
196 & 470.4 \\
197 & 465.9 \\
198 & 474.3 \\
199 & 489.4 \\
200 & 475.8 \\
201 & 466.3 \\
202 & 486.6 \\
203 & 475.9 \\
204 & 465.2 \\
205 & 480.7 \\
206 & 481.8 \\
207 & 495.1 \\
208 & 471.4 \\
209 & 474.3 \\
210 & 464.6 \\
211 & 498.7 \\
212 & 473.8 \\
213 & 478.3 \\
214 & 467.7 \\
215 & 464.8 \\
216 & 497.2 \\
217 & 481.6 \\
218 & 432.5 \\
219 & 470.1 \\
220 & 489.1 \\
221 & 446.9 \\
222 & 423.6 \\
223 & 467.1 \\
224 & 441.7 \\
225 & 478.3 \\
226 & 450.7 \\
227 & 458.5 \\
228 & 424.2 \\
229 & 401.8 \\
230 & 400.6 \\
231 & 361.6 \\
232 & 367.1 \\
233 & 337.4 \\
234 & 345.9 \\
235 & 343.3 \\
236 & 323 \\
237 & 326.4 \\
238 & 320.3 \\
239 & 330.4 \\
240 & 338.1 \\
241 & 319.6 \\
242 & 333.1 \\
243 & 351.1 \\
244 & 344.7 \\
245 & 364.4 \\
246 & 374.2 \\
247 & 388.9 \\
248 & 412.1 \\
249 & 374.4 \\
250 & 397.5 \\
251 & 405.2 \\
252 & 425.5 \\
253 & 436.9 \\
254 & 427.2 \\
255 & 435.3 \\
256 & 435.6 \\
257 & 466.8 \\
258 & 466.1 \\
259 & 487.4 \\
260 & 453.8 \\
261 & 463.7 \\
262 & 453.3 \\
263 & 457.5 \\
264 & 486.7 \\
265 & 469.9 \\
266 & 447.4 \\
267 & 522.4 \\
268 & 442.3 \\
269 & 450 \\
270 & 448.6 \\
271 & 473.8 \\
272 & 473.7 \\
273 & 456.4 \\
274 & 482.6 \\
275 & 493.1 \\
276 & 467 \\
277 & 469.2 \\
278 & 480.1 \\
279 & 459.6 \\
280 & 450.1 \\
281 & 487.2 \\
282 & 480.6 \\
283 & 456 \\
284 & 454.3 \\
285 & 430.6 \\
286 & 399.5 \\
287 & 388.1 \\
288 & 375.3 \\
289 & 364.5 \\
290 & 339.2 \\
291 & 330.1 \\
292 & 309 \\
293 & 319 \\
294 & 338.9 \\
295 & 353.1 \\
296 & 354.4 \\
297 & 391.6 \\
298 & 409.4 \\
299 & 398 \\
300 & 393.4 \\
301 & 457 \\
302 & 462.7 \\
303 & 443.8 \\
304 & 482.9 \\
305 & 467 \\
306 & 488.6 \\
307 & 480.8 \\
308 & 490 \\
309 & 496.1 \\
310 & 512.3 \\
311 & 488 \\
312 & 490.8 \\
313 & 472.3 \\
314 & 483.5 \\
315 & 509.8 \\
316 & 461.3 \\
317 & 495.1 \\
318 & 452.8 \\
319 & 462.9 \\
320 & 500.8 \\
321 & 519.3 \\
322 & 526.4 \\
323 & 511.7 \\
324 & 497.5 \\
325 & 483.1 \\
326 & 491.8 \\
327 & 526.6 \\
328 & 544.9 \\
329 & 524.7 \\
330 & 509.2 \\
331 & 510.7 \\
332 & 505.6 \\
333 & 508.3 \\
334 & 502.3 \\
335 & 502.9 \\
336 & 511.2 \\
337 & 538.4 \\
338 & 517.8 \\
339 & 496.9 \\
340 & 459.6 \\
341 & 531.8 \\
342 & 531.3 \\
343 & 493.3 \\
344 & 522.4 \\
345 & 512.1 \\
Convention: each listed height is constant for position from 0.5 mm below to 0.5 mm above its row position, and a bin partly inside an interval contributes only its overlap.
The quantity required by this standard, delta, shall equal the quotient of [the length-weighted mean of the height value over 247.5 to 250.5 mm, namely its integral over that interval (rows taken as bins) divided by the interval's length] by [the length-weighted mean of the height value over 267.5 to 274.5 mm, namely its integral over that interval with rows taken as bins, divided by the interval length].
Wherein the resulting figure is 0.9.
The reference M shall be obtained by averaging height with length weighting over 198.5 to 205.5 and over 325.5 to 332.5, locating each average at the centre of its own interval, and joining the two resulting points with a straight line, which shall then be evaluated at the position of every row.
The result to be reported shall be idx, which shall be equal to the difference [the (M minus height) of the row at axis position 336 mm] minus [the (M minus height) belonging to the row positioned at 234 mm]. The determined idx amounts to -134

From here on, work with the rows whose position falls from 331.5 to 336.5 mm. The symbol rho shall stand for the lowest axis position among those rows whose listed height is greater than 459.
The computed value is 332 mm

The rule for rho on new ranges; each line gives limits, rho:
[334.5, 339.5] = 335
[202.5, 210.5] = 203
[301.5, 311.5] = 302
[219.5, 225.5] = 220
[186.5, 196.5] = 188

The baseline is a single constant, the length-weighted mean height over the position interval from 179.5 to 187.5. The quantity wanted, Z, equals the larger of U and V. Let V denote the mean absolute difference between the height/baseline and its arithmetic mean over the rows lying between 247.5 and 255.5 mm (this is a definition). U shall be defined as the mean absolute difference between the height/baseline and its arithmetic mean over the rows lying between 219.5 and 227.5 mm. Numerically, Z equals 0.035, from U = 0.034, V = 0.04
